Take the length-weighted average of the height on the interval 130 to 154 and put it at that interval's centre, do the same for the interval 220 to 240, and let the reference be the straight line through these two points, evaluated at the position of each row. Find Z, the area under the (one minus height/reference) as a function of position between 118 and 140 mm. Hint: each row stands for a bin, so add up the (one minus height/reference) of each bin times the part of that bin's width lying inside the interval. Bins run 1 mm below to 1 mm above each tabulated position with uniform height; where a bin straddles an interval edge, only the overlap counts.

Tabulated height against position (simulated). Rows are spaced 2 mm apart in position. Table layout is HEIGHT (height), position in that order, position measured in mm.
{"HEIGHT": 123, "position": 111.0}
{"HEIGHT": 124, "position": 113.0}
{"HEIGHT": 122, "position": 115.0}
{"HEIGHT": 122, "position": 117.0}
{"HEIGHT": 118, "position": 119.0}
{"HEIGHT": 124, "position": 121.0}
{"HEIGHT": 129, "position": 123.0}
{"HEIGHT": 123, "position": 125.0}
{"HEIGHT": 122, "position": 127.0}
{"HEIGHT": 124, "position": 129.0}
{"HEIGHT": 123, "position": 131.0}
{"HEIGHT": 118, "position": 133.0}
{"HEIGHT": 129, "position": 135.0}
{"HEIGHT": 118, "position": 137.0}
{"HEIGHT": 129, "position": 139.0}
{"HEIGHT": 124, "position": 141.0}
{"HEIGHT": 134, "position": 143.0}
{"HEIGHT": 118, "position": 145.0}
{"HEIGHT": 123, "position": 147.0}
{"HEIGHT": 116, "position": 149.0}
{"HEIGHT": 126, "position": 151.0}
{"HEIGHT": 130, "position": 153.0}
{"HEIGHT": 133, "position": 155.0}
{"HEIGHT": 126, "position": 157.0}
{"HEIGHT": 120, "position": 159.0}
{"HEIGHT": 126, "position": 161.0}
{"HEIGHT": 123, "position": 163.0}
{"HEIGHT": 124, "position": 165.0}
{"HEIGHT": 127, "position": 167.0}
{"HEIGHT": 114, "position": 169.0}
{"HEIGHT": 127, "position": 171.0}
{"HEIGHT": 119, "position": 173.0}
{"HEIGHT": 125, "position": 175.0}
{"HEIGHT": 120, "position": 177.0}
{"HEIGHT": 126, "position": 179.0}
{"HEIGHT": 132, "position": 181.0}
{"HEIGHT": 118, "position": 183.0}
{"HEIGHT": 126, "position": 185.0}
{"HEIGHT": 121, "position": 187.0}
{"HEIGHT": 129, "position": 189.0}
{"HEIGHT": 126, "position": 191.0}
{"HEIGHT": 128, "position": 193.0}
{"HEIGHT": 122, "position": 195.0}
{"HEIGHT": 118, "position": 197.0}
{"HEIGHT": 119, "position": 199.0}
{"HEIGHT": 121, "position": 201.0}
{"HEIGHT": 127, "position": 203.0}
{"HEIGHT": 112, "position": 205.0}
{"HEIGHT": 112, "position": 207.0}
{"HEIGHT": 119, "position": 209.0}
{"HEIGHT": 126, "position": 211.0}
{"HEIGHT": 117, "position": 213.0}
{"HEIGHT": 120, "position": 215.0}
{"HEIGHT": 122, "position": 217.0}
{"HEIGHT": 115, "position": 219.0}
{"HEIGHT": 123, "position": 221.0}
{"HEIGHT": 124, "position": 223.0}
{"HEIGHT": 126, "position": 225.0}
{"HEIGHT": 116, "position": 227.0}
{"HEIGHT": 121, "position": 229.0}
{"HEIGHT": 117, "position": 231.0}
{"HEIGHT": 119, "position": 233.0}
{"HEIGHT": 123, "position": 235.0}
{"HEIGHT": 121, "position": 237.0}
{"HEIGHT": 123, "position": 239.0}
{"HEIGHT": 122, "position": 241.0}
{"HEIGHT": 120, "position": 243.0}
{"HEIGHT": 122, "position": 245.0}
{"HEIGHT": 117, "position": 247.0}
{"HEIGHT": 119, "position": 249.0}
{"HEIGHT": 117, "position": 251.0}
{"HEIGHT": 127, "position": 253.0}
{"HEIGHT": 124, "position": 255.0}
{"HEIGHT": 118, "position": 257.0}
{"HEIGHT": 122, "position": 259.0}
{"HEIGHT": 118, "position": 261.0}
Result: 0.18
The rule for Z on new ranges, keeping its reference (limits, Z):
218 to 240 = 0.11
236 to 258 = -0.02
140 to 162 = -0.24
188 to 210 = 0.19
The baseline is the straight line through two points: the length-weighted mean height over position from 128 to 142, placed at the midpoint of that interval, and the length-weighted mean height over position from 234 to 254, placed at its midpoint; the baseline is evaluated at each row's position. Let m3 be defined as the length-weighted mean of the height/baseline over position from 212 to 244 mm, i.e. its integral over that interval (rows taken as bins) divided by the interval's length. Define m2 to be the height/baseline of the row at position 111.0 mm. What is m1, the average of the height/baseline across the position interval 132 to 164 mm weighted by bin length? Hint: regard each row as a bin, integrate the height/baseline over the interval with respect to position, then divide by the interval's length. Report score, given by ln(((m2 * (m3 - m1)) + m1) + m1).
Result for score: 0.695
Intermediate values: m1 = 1.01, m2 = 0.99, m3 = 0.9926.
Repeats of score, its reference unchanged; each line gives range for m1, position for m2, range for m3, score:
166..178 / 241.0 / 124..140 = 0.689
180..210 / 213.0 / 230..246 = 0.691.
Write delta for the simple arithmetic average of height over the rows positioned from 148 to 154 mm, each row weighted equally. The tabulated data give 124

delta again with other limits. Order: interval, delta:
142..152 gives 123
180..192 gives 125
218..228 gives 121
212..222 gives 119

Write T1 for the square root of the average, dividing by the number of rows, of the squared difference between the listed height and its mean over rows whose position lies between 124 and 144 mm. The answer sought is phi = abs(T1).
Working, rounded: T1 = 4.8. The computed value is 4.76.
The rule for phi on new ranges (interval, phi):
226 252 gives 2.36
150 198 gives 4.58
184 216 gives 5.11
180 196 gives 4.32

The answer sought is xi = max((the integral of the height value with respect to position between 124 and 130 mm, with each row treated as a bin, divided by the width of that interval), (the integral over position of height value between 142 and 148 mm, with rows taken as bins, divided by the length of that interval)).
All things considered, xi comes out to 125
